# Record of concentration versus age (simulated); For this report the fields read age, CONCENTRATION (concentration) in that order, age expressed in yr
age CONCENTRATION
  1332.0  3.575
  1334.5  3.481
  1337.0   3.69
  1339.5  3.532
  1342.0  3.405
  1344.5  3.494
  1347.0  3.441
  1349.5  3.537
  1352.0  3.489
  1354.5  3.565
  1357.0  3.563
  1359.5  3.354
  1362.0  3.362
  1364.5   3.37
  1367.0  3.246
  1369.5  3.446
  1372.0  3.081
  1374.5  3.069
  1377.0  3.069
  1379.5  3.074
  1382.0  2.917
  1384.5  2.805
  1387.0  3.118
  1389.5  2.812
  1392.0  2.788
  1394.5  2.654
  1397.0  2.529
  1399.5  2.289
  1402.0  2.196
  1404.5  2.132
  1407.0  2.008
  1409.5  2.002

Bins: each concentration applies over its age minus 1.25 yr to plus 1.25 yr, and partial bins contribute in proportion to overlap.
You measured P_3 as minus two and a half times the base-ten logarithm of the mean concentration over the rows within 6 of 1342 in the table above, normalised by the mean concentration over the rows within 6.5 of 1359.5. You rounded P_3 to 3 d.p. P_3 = -0.022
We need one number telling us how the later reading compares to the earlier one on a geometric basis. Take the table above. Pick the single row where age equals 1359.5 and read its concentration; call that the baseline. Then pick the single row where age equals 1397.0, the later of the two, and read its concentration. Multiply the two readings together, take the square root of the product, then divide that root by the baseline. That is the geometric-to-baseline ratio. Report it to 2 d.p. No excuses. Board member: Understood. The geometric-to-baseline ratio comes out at 0.87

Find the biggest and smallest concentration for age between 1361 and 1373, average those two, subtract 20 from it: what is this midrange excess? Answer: -16.7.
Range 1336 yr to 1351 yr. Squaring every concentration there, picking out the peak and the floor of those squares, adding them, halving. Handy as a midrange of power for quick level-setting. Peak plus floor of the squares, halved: 13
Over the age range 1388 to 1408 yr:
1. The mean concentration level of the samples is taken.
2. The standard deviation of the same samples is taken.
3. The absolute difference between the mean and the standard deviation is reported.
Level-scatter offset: 2.1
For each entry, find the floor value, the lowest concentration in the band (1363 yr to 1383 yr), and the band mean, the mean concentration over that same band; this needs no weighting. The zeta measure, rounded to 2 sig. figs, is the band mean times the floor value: 9.2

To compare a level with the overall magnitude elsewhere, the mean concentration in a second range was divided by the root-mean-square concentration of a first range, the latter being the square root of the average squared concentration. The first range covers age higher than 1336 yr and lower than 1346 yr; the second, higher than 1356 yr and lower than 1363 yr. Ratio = 0.97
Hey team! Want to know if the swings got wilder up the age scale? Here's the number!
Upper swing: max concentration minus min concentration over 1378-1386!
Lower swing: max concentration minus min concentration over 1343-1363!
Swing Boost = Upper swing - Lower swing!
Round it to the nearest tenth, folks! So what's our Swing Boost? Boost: 0.1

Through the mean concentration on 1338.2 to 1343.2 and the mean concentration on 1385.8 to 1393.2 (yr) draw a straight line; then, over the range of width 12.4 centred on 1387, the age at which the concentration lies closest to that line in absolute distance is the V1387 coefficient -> 1382.0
